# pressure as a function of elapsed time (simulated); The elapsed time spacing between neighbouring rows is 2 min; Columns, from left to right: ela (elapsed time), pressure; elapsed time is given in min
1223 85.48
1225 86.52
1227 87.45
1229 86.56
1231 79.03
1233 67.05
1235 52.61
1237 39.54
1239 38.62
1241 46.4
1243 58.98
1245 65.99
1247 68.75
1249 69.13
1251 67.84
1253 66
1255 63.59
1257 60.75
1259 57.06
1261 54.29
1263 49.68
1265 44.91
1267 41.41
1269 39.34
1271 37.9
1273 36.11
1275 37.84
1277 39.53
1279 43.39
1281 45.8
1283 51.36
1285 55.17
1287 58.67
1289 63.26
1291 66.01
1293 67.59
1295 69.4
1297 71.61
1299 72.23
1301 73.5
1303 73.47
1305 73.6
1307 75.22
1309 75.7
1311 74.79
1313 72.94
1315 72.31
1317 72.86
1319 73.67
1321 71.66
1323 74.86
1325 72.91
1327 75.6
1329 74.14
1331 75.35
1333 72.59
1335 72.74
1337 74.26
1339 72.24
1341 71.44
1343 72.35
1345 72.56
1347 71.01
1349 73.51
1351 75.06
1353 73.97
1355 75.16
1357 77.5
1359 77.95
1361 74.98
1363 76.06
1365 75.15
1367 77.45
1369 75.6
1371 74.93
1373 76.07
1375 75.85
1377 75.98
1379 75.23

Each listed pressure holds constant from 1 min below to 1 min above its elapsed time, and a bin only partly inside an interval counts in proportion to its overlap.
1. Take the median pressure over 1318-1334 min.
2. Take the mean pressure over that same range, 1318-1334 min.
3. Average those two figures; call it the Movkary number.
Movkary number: 73.9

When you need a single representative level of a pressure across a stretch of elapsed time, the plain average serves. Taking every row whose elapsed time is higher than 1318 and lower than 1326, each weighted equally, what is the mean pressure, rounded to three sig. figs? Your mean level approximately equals 73.3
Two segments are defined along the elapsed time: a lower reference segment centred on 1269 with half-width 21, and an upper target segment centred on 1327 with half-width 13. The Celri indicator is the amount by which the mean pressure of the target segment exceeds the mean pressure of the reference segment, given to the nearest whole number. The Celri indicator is 22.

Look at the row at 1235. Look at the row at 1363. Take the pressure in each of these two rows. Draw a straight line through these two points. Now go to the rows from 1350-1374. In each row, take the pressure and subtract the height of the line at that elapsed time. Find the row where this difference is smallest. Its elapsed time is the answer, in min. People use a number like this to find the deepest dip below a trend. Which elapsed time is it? 1371 min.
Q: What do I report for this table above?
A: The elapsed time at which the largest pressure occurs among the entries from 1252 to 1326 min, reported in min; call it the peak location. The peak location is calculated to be 1309 min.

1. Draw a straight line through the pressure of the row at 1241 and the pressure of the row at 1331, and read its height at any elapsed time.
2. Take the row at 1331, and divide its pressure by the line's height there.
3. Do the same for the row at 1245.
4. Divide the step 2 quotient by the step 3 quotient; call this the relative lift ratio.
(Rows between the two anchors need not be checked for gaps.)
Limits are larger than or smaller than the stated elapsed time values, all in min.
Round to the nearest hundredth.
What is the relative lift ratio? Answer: 0.72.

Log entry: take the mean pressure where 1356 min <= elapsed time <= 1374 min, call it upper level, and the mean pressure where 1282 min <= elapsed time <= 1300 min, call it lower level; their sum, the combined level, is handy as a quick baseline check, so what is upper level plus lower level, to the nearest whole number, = 140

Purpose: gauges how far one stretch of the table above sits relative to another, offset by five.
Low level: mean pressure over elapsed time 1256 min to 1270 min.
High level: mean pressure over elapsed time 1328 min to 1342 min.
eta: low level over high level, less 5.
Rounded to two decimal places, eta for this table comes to -4.32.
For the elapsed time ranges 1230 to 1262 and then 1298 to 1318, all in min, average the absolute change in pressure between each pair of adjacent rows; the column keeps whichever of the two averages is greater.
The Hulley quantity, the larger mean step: 5.7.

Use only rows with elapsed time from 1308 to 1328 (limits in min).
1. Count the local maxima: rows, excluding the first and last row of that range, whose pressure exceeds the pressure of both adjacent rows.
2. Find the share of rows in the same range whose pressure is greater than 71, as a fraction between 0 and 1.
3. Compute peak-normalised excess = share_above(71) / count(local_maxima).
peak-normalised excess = 0.5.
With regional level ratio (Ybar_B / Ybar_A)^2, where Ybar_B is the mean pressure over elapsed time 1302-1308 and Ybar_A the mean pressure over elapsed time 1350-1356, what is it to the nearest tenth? 1.0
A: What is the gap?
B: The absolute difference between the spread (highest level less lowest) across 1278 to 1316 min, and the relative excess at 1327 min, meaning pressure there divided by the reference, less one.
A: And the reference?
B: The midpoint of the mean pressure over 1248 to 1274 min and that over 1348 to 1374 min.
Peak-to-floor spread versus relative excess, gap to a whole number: 32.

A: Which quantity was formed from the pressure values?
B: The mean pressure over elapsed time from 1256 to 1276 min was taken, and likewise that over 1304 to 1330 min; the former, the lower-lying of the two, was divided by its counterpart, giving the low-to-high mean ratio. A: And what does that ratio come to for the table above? 0.62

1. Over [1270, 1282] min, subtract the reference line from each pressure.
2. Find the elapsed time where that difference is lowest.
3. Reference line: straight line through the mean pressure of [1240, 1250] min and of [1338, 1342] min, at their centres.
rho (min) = 1273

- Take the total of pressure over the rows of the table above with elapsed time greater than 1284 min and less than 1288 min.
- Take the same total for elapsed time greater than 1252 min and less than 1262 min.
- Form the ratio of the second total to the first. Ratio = 2.7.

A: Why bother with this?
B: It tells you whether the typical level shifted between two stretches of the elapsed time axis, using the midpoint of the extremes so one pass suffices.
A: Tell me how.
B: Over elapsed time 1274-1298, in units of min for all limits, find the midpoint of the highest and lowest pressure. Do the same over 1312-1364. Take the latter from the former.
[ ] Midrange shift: -20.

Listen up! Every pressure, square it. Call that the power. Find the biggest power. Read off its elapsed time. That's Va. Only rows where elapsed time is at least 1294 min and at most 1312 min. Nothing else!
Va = 1309 min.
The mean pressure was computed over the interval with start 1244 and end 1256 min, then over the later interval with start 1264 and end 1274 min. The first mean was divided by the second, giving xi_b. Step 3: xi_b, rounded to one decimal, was 1.7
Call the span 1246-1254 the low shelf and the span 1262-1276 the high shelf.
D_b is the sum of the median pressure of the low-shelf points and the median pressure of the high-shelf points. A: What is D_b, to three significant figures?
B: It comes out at 108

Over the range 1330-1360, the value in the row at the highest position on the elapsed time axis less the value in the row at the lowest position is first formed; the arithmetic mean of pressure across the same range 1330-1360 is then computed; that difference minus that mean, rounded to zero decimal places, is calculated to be -71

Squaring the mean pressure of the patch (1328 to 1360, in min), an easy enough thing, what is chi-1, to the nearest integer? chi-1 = 5456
